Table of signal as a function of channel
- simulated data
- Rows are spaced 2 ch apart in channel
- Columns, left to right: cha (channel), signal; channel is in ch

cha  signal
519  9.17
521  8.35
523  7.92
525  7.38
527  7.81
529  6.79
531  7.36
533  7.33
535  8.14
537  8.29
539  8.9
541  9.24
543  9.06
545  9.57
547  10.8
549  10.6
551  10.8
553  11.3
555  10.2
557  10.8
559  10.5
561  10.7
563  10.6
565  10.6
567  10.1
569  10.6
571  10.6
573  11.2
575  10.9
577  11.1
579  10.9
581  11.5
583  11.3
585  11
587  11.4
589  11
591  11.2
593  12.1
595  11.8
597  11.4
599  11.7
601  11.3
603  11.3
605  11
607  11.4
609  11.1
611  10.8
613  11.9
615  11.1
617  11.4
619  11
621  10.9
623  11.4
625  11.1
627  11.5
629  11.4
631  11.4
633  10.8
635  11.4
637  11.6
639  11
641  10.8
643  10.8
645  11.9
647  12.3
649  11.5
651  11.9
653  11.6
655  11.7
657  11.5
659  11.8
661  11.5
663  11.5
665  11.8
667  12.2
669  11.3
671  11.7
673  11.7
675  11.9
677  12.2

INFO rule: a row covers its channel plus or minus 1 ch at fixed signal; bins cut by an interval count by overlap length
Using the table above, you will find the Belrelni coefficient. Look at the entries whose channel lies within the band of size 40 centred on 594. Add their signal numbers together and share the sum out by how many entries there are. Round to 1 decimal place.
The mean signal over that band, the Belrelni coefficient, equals 11.3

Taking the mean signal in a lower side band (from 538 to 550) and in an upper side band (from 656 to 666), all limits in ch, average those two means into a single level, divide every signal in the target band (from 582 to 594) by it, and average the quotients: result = 1.06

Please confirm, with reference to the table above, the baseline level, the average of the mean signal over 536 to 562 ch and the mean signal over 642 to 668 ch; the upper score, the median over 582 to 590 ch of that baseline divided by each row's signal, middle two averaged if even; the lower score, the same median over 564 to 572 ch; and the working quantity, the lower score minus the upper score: 0.05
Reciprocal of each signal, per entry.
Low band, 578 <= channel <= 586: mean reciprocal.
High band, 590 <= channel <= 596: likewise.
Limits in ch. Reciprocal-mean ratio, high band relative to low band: 0.96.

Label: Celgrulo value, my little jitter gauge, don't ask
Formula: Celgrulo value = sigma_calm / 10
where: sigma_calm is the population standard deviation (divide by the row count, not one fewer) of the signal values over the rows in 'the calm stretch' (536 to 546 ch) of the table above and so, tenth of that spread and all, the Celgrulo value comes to 0.042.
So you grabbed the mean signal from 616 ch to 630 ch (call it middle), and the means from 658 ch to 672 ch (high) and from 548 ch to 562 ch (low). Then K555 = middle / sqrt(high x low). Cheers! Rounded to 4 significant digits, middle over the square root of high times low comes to 1.005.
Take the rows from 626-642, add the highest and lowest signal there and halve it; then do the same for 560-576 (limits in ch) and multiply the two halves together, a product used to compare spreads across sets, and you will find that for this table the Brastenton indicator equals 119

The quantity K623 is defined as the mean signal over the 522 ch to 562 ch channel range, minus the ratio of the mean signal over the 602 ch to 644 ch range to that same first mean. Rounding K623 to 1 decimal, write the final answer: 8.0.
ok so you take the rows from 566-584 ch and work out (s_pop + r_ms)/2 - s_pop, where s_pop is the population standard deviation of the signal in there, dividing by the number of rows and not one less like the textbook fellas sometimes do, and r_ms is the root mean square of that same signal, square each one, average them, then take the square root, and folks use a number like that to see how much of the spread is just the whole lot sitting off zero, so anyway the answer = 5.3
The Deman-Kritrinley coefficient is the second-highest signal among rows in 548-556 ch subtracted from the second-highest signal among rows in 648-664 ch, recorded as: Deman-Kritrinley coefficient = 1.0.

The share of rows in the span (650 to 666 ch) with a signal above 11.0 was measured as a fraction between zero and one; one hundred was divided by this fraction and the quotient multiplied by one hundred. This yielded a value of 10000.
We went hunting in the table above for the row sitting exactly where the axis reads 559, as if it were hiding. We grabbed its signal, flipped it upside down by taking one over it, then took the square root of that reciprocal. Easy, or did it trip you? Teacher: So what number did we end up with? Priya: 0.309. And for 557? 0.304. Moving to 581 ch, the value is 0.295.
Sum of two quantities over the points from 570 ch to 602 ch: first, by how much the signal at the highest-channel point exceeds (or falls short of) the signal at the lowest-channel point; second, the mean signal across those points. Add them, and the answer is 12.0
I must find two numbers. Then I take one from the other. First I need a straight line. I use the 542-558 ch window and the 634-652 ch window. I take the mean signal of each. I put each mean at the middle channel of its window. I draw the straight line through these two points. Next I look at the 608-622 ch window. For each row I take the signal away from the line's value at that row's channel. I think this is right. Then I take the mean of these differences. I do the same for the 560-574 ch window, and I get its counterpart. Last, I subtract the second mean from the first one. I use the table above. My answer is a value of 0.0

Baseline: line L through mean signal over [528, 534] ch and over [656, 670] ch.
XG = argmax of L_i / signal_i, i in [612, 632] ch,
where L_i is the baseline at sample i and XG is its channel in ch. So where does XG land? 621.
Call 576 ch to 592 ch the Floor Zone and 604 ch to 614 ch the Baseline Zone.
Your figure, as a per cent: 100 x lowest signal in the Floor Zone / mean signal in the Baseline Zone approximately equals 97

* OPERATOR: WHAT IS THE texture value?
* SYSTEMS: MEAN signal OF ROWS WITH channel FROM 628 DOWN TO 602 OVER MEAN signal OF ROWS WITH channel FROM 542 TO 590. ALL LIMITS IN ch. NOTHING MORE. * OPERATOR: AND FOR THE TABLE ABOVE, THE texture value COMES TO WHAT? 1.048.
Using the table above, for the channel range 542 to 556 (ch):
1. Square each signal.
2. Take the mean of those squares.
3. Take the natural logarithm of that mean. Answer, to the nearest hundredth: 4.68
